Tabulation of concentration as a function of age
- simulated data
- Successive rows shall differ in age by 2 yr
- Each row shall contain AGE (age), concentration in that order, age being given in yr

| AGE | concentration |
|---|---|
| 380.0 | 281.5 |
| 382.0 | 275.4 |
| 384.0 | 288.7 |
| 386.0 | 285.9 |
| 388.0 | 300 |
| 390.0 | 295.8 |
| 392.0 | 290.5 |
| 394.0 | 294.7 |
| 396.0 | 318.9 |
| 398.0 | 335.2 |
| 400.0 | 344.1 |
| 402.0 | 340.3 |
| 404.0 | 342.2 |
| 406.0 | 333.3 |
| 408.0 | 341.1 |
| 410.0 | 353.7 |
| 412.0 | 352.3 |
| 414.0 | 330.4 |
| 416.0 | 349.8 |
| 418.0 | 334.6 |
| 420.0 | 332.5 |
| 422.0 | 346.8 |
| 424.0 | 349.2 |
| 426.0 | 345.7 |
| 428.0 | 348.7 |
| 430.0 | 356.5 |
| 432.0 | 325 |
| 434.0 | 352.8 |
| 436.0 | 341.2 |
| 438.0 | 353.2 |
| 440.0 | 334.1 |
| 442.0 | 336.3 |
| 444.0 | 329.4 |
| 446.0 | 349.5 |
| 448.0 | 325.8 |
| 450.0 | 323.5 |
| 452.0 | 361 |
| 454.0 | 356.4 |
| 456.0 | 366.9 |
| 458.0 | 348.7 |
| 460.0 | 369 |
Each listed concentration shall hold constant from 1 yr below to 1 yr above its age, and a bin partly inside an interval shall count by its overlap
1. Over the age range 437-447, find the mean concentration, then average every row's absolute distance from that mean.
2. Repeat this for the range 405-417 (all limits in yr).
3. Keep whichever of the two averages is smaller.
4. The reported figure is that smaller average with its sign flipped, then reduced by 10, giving -18.5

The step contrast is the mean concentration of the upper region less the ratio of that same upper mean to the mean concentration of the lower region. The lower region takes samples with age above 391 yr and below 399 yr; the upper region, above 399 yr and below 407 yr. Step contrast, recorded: 339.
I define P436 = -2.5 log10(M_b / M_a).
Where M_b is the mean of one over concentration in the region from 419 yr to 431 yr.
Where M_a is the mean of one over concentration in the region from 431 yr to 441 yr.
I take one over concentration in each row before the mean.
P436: 0.017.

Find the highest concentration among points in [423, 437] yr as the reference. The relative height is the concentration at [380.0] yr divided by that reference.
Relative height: 0.79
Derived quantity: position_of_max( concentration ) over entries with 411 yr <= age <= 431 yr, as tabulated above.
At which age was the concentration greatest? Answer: 430.0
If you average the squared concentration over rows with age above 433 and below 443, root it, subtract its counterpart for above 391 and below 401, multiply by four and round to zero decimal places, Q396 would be 105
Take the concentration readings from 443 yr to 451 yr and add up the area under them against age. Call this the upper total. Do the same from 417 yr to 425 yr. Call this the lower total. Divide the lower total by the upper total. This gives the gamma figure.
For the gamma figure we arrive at 1.03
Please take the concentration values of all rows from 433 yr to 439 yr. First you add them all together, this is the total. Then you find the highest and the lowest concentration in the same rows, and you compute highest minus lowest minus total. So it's -1035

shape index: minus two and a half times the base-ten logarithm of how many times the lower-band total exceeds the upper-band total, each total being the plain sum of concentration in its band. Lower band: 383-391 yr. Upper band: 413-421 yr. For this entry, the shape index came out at 0.15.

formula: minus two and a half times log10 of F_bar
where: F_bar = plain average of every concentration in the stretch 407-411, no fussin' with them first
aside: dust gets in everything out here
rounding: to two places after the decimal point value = -6.35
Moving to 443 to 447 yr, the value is -6.33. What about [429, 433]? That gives -6.33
